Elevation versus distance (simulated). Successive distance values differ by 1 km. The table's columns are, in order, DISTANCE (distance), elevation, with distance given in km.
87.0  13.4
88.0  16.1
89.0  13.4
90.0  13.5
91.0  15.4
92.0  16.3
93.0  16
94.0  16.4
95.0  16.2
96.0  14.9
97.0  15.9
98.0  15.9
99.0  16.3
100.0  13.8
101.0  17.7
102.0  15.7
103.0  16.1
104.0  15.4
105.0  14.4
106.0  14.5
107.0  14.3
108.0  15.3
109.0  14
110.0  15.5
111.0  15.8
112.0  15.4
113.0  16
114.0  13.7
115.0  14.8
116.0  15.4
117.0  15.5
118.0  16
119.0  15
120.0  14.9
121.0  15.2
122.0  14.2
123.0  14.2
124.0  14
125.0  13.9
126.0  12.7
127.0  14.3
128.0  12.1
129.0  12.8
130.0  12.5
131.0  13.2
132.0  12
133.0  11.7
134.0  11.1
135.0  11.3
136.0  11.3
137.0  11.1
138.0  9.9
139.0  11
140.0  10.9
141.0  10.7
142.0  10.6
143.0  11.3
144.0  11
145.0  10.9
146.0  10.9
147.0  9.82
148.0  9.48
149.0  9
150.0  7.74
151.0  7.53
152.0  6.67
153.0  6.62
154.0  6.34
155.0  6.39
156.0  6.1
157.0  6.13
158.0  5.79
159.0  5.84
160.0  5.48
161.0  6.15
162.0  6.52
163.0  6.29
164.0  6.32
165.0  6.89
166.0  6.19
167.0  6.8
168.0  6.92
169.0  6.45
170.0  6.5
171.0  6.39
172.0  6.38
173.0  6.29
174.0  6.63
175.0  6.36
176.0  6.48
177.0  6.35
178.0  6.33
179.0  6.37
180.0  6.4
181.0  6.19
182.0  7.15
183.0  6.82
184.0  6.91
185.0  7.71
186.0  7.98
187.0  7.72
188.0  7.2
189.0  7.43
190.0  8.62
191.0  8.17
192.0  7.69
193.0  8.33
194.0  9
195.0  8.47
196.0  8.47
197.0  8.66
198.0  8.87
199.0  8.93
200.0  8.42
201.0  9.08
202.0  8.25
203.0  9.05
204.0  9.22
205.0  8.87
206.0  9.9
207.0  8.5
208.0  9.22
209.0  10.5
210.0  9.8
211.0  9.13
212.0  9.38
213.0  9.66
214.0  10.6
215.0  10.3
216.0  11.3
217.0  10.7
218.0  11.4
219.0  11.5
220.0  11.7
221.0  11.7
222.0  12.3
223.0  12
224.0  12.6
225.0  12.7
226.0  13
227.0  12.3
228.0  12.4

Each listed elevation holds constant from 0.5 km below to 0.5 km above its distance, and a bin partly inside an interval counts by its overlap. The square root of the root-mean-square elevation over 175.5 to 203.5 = 2.8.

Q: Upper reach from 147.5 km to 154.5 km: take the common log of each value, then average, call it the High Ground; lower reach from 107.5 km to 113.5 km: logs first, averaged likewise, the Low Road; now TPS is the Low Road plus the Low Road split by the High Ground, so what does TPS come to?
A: 2.54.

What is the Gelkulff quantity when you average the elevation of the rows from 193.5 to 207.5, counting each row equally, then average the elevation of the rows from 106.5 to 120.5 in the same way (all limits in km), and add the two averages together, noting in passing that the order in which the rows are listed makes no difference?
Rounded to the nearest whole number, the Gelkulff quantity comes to 24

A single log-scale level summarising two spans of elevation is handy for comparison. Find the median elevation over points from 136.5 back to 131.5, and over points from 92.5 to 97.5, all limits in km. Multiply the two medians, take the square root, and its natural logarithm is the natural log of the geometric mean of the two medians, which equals 2.60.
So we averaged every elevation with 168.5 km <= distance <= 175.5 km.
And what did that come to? 6.4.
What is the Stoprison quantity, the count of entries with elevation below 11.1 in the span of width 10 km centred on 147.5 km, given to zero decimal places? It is 9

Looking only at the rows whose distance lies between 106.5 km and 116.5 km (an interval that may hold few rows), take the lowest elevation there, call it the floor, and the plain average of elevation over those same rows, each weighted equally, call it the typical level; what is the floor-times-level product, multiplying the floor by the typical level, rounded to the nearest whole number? 206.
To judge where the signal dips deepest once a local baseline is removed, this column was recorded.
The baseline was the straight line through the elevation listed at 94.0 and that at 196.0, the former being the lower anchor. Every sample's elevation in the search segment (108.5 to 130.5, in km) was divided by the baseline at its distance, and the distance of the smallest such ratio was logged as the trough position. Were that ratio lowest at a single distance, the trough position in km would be 128.0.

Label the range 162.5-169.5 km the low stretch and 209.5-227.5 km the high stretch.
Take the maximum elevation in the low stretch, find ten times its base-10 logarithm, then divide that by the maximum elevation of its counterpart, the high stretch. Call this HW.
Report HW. 0.65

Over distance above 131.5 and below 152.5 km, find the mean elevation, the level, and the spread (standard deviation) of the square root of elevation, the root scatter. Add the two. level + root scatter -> 10.5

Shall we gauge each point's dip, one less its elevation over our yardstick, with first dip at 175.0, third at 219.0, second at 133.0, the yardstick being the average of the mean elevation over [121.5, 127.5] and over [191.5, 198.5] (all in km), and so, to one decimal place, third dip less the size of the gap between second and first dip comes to -0.5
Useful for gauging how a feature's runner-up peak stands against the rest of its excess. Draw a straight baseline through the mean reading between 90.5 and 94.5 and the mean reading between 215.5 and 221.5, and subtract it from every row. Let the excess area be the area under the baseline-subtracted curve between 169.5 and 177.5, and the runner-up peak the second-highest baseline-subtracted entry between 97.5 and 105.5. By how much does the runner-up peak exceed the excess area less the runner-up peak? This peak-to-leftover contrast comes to 54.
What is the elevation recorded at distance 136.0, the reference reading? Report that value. 11.3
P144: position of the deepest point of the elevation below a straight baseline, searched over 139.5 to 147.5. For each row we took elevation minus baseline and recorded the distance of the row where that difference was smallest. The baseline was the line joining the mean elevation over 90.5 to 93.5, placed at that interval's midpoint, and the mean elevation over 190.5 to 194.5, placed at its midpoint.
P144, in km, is 147.0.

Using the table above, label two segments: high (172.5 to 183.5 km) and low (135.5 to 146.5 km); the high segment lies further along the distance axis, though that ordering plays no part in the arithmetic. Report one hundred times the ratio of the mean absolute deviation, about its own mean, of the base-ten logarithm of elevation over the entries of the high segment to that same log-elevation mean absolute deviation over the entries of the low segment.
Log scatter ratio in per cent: 128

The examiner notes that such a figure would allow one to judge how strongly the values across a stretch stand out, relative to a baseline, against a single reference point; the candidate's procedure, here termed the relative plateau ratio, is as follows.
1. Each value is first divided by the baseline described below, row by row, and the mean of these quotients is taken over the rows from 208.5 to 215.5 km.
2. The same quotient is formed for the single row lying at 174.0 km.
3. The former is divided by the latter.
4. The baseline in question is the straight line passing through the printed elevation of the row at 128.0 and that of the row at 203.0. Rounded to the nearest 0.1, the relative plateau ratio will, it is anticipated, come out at 1.8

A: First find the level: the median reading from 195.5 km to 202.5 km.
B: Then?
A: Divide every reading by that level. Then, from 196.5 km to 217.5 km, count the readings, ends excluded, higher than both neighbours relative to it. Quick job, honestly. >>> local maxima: 7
